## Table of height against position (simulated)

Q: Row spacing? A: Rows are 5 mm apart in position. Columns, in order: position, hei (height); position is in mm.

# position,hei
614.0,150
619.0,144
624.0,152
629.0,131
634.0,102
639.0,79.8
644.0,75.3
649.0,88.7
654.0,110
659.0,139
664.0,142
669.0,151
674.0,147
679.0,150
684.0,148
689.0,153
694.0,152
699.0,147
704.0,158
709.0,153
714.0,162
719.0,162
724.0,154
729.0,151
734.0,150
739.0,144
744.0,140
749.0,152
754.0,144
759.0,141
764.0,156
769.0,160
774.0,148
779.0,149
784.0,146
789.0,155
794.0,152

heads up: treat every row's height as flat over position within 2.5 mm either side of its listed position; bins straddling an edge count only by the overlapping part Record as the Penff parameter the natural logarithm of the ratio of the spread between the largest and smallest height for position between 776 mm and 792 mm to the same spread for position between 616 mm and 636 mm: -1.7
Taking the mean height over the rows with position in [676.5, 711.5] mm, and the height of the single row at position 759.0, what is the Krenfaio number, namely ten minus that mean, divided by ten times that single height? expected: -0.100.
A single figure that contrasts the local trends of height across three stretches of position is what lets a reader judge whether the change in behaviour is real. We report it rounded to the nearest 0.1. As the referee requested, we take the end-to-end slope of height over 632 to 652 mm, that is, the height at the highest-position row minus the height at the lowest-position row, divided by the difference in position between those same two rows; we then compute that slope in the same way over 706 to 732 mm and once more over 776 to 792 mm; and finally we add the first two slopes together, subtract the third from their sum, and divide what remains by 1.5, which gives -1.1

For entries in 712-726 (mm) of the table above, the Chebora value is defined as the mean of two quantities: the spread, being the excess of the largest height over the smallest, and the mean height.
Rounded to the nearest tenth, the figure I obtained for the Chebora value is 83.7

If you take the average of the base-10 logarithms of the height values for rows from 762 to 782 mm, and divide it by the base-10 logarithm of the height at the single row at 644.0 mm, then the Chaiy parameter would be 1.16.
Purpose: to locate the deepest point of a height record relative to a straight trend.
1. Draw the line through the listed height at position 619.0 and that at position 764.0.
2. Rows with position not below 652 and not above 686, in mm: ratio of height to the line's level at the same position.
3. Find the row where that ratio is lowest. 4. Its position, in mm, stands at 654.0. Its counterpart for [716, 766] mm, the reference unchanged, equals 759.0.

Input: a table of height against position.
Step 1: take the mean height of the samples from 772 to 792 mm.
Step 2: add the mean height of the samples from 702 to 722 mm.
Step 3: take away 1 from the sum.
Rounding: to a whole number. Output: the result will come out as 307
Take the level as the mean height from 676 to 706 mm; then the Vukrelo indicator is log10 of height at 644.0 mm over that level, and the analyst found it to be -0.30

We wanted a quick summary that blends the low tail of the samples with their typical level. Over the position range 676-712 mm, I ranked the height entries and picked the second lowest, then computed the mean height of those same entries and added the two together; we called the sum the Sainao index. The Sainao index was 300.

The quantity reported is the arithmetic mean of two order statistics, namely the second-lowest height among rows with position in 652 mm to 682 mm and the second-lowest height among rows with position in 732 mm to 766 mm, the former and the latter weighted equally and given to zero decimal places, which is 140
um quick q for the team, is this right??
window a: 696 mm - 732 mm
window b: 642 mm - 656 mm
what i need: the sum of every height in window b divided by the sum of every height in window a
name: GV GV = 0.25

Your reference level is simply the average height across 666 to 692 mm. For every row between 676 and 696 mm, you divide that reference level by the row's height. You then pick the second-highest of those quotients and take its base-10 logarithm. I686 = -0.001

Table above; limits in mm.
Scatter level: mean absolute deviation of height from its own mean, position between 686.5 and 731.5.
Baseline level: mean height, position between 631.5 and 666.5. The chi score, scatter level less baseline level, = -101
